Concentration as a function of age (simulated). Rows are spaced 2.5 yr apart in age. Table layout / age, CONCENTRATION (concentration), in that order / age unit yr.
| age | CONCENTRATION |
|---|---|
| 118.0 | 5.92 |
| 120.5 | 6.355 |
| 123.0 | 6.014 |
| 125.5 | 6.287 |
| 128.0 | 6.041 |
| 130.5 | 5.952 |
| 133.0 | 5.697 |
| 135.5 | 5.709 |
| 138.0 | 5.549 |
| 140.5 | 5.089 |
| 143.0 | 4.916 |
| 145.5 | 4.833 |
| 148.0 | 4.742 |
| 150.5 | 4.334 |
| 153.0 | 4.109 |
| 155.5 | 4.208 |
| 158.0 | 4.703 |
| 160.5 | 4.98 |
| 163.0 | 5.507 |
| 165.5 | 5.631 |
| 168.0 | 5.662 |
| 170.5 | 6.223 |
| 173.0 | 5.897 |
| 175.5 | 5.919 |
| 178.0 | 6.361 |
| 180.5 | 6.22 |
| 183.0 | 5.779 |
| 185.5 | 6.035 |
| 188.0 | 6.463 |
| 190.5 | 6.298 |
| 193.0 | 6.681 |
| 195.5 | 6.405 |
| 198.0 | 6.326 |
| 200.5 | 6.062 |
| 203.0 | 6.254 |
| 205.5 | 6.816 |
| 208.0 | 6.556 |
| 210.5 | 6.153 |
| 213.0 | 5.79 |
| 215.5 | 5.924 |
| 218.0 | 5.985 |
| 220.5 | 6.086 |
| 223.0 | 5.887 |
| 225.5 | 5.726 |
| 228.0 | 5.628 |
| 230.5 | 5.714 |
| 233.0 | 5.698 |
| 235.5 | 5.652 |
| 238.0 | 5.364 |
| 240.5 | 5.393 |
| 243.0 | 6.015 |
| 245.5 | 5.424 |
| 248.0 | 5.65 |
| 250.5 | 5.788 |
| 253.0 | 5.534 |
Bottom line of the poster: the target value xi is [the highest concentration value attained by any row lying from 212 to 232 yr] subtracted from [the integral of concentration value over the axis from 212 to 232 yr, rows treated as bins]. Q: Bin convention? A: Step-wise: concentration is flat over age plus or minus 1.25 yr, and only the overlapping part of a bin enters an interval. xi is 111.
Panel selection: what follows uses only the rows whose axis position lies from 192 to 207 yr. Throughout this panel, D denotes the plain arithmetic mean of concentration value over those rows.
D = 6.4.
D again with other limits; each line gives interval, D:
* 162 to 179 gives 5.9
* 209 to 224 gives 6.0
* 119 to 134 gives 6.1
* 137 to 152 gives 4.9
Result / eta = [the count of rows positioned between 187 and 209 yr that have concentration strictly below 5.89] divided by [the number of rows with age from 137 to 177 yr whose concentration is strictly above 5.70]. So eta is 0.0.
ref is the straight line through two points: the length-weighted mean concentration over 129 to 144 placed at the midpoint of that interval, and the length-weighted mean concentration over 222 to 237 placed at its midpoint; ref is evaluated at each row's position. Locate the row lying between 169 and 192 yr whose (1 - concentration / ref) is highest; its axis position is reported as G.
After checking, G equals 183.0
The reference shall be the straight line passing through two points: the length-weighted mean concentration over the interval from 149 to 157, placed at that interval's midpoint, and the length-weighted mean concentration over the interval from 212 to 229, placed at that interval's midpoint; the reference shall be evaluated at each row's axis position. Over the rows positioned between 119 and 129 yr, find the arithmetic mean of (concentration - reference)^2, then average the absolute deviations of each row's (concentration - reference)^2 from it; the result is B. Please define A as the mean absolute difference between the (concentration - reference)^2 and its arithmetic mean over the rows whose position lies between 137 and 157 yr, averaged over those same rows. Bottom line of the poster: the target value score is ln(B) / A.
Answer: -0.1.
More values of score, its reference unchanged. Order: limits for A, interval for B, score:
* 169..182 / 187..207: -1.8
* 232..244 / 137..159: -1.4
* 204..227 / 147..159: -5.0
